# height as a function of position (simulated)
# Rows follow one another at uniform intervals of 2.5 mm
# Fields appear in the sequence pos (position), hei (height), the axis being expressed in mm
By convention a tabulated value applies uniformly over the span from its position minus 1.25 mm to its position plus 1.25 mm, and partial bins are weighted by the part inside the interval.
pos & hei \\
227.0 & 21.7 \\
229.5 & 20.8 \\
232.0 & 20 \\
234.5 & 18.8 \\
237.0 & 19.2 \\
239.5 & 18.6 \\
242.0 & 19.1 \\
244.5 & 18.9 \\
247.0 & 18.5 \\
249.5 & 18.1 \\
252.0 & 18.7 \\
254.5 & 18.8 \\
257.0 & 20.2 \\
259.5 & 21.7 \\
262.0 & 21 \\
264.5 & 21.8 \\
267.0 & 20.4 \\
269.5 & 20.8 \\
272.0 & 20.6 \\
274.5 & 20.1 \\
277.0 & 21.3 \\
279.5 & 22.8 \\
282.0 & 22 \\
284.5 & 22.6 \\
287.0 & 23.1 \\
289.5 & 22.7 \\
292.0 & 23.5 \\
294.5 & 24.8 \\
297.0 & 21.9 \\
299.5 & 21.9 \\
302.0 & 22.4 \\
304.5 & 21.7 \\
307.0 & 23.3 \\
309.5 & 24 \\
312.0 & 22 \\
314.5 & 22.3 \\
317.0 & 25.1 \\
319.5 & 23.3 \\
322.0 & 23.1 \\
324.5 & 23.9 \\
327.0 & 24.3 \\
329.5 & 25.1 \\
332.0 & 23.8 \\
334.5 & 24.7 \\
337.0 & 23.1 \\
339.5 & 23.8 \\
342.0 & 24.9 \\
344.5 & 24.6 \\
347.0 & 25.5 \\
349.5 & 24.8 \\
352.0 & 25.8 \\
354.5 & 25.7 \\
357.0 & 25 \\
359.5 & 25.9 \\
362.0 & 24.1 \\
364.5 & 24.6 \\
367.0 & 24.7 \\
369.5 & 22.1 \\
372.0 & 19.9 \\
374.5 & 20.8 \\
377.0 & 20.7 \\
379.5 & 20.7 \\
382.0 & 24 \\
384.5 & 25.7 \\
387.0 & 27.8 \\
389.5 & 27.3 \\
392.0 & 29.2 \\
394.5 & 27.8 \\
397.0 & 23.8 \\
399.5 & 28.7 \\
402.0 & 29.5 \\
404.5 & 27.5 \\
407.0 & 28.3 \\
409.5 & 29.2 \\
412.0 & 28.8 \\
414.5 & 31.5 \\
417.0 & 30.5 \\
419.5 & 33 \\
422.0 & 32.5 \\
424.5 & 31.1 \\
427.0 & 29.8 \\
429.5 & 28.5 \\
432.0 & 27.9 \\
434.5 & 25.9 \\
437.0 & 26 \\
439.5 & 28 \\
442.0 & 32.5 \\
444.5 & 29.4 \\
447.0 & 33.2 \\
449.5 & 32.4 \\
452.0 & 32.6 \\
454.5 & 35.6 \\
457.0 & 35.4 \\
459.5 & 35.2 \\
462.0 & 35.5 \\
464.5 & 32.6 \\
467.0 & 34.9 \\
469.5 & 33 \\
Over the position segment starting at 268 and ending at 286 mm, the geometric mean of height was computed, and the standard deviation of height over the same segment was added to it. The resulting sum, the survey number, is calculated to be 22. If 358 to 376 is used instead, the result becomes 25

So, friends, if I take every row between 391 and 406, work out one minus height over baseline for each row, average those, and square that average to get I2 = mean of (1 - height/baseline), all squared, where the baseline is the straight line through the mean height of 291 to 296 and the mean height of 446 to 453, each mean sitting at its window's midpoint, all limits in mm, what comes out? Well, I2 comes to 0.005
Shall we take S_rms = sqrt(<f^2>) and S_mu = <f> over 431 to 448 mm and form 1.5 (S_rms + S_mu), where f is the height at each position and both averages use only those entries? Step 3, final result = 87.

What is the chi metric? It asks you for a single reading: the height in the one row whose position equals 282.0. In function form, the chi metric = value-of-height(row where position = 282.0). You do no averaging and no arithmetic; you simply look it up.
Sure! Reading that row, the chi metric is 22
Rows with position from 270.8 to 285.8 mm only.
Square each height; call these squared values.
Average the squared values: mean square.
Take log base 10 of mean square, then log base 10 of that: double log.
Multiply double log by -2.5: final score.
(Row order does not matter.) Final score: -1.07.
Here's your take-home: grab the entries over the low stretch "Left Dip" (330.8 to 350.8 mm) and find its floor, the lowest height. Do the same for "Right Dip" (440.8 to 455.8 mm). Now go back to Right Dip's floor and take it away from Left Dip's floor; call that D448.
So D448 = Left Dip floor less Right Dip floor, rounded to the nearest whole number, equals -6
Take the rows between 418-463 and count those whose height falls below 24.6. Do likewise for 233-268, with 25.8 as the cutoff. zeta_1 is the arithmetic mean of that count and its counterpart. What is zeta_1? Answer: 7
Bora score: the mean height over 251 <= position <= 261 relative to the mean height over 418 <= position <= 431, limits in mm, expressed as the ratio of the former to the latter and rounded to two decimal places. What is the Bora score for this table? 0.64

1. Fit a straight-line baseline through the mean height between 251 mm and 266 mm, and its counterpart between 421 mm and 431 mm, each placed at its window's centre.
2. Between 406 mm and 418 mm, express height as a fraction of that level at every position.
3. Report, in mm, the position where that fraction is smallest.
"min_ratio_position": 407.0 mm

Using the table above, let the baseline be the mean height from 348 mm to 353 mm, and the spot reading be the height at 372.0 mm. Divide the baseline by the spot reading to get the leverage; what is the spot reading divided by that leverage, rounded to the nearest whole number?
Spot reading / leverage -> 16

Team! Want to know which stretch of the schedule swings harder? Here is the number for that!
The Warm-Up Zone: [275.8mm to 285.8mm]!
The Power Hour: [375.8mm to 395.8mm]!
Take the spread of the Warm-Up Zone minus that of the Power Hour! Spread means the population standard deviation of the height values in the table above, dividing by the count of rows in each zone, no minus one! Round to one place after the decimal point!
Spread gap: -2.5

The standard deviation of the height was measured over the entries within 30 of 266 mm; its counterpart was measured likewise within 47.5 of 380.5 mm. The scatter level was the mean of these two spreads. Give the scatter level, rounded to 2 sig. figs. 2.6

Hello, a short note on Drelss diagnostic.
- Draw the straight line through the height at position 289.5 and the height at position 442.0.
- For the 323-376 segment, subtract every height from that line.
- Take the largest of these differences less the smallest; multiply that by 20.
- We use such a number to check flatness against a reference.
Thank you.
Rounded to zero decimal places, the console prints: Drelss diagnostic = 159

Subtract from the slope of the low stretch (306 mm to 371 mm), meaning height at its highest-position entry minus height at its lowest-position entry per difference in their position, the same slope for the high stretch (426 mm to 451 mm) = -0.13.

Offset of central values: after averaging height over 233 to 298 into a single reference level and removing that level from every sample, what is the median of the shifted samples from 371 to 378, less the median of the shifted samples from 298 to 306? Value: -1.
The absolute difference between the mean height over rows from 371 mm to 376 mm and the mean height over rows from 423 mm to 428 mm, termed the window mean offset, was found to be 10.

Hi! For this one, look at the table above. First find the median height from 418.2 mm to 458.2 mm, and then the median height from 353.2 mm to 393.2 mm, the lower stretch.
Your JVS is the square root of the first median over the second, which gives 1.13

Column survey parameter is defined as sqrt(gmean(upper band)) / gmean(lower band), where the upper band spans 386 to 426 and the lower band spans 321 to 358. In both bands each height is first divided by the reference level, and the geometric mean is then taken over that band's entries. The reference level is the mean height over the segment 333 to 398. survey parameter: 1.09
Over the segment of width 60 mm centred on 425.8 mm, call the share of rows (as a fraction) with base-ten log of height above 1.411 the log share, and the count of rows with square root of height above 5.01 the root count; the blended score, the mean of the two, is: 12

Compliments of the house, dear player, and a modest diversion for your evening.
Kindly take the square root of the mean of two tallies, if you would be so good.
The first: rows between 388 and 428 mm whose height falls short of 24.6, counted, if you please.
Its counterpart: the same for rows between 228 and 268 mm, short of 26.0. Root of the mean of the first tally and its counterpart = 2.92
